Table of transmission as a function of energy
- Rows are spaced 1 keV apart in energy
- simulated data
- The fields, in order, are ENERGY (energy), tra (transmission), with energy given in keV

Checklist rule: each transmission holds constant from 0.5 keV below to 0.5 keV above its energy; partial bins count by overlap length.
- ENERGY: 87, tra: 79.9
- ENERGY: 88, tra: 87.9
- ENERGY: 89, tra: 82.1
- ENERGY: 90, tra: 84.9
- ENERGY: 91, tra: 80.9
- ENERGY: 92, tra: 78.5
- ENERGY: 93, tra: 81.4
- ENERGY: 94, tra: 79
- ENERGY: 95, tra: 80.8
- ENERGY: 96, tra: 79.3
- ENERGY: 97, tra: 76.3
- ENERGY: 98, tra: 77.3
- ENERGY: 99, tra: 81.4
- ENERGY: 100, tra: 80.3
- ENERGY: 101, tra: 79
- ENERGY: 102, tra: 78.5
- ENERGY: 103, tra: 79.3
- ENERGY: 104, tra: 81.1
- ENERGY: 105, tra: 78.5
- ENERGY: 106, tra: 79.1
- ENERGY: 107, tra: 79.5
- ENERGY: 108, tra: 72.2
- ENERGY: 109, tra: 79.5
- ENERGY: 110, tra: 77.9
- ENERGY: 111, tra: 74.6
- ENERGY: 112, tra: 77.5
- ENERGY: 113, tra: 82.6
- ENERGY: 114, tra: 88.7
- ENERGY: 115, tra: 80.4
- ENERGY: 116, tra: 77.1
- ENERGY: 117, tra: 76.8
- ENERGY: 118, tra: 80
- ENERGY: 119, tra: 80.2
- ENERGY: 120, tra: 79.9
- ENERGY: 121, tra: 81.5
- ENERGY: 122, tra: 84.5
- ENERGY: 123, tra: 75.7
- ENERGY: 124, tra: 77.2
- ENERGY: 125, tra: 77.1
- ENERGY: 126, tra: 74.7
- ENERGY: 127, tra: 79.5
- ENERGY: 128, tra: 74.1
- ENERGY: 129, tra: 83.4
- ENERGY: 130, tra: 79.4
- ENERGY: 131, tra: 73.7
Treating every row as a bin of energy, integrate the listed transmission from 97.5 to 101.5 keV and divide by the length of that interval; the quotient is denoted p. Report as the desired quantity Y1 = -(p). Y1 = -79.5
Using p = 79.5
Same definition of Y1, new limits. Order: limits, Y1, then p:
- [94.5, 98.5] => -78.4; 78.4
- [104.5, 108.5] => -77.3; 77.3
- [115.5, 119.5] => -78.5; 78.5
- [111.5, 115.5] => -82.3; 82.3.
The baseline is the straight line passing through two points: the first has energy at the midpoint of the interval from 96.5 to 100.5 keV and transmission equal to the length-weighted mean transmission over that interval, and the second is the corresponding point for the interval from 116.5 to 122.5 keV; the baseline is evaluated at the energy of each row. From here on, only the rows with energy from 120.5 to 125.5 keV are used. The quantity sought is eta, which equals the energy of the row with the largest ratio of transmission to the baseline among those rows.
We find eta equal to 122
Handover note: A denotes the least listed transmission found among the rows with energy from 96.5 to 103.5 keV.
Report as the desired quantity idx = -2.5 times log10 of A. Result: -4.71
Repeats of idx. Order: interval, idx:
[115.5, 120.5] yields -4.71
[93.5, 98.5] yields -4.71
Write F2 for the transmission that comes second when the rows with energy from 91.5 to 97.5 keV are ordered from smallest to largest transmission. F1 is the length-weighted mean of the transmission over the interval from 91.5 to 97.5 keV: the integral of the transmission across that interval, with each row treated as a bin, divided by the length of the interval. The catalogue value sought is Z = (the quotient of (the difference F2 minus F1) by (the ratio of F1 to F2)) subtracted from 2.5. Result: 3.2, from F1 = 79.2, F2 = 78.5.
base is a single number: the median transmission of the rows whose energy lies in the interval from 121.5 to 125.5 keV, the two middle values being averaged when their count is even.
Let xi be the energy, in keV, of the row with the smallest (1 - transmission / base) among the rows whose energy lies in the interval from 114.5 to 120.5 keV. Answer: 115 keV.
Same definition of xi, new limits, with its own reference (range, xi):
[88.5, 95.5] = 90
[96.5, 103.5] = 99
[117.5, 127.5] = 122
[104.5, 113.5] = 113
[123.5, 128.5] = 127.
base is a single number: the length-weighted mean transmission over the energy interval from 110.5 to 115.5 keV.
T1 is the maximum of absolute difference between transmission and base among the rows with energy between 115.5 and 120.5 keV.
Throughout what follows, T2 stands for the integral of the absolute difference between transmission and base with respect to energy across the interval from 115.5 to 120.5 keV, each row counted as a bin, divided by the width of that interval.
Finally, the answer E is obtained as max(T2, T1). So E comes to 4.0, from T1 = 4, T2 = 2.0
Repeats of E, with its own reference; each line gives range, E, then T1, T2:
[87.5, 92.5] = 7.1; 7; 3.0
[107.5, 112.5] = 8.6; 9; 4.4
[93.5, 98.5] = 4.5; 4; 2.2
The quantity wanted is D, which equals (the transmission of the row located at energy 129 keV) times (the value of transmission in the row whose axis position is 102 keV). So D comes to 6547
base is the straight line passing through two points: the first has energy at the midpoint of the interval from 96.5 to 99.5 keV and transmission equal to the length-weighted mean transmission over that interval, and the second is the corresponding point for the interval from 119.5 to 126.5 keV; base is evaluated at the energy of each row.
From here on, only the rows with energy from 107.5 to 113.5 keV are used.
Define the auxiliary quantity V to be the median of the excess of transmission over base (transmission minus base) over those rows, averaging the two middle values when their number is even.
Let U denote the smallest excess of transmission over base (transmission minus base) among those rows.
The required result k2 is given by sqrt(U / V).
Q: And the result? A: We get 2.8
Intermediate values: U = -6.3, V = -0.8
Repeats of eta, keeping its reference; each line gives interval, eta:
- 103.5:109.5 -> 104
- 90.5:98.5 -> 93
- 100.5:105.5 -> 104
